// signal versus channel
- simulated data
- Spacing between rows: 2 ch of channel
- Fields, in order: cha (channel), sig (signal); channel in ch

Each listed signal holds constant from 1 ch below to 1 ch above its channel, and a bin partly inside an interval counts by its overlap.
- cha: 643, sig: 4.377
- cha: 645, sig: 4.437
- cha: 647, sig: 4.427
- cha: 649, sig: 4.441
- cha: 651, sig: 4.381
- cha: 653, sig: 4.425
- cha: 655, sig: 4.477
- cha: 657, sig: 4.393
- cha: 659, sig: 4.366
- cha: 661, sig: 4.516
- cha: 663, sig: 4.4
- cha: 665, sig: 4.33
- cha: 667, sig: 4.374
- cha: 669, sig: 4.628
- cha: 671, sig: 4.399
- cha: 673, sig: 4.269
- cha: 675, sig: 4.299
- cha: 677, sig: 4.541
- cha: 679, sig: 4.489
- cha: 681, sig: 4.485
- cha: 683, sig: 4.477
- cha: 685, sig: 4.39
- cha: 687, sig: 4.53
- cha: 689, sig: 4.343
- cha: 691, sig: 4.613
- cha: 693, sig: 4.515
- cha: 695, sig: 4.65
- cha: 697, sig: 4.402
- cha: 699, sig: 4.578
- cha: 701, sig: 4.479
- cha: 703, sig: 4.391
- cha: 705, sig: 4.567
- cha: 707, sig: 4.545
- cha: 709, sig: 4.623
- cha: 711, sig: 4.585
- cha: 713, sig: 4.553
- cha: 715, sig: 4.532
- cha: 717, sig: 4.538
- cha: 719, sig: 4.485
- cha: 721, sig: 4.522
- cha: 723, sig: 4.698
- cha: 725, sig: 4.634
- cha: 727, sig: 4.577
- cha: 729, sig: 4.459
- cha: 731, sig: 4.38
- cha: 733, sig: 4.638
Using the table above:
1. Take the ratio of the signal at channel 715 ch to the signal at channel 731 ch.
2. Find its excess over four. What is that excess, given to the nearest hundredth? -2.97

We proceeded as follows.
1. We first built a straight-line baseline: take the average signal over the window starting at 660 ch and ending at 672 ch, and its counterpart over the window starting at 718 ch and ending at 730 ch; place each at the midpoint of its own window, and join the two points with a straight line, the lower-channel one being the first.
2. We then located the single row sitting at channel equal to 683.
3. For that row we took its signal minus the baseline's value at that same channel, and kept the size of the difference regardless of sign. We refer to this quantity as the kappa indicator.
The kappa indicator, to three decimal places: 0.000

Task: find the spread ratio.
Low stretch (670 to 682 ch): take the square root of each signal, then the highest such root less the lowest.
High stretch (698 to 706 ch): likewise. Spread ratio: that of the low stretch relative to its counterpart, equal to 1.5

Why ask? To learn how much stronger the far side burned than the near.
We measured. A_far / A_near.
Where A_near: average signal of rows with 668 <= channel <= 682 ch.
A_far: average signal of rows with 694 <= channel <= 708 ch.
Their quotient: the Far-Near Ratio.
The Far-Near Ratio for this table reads 1.02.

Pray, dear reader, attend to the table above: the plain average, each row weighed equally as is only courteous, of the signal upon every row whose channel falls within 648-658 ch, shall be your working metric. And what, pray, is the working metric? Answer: 4.42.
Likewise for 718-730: 4.56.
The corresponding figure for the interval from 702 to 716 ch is 4.54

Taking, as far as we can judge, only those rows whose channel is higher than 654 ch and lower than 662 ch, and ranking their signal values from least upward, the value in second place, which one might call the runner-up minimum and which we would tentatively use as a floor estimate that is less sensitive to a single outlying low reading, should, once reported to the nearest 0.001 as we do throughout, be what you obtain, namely 4.393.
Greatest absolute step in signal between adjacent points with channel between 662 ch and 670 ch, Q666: 0.25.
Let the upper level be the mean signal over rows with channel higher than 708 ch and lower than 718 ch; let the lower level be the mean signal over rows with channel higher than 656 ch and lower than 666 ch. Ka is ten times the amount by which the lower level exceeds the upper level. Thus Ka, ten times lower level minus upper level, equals -1.7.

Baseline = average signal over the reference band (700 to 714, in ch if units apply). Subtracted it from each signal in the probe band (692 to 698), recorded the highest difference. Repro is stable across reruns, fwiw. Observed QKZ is 0.12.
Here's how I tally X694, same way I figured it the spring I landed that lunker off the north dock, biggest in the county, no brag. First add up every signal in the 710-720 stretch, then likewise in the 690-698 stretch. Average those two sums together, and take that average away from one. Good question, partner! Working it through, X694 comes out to -19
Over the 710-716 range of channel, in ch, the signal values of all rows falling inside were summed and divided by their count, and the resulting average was 4.56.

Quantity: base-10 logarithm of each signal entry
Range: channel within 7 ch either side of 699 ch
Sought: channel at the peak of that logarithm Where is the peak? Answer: 695 ch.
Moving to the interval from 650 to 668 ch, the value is 661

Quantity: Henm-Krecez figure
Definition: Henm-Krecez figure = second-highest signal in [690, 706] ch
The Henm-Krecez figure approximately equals 4.613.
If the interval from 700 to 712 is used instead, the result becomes 4.585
